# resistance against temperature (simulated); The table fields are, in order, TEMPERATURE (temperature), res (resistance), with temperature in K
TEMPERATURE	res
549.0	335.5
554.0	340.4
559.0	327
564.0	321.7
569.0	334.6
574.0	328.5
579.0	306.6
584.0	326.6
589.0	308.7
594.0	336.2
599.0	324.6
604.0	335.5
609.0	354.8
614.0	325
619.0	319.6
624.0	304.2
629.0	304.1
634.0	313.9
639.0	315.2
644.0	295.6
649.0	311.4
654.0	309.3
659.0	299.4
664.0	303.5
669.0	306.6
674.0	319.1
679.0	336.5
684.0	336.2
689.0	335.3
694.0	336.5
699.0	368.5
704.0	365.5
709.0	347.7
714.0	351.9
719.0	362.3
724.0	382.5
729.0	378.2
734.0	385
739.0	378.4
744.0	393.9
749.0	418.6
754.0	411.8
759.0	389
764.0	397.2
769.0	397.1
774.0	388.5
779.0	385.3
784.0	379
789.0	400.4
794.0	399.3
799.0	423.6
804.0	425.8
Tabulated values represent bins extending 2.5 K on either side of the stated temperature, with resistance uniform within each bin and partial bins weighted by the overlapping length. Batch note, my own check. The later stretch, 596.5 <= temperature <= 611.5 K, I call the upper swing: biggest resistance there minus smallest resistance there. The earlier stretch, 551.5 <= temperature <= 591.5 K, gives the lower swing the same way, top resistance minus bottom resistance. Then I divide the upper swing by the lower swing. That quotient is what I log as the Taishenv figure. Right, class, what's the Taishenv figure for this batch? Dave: 0.89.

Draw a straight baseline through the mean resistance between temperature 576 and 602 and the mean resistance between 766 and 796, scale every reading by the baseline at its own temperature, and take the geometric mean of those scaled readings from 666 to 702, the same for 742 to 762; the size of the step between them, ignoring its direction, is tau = 0.121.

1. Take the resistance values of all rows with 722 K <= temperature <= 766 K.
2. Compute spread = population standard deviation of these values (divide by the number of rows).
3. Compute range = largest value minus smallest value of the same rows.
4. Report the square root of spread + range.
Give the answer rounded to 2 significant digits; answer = 7.3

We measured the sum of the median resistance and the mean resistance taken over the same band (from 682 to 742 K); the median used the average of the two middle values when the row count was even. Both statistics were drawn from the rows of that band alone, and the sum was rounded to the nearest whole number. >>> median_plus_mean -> 725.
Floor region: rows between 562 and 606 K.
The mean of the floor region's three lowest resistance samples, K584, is 312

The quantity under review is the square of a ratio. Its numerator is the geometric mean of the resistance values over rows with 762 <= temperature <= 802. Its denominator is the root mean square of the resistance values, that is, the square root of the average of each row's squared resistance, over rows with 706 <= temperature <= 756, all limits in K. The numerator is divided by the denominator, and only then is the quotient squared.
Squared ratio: 1.08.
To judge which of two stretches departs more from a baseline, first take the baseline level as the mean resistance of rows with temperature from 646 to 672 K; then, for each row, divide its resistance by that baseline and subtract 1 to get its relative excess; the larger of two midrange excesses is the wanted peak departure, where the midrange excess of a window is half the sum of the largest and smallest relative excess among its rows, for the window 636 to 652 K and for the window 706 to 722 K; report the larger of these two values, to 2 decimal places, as 0.16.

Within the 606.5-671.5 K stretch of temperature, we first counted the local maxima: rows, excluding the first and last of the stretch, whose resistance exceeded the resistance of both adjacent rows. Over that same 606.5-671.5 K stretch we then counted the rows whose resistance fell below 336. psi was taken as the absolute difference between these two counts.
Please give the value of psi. 10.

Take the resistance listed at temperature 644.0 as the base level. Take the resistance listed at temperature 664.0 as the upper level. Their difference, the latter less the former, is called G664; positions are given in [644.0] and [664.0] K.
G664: 8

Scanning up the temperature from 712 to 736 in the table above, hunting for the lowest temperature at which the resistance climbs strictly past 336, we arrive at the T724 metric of 714.0 K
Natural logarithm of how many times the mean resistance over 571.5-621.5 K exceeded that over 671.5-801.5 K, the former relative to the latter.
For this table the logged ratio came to -0.140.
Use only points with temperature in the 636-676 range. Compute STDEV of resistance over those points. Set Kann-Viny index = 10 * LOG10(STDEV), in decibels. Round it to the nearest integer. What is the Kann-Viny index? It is 9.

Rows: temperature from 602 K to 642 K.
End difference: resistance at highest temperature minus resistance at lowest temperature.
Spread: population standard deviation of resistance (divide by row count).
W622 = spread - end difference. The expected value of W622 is 36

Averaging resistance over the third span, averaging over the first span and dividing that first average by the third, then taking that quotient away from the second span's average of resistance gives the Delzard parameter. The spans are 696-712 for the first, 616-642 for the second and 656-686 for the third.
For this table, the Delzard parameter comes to 310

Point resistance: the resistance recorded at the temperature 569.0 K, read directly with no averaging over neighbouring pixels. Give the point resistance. 334.6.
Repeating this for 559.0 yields 327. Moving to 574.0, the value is 328.5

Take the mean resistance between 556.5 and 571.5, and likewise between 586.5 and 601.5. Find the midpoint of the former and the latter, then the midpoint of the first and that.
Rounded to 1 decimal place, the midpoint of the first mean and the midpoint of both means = 326.6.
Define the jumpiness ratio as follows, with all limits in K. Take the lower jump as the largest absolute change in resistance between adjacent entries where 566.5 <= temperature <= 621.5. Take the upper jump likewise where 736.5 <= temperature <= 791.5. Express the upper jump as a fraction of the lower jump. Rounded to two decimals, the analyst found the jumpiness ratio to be 0.83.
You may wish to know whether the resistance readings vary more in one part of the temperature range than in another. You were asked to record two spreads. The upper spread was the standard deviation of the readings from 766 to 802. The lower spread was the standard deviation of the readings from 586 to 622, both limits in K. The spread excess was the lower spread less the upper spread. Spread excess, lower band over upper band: 0.2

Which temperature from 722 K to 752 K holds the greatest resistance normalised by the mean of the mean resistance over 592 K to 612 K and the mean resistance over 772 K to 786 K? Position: 749.0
